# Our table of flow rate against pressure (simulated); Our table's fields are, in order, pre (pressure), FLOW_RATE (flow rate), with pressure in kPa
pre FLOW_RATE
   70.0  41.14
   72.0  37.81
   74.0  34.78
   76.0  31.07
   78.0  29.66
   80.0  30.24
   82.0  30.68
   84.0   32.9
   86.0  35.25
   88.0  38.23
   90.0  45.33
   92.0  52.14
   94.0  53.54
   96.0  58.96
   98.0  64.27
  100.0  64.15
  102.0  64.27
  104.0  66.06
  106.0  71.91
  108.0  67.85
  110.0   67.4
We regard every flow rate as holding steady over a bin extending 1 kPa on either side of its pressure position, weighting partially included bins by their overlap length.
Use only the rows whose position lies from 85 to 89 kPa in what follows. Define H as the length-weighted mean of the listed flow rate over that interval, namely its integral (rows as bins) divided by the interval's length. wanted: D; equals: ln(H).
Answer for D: 3.6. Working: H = 37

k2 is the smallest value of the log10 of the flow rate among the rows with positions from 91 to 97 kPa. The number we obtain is 1.72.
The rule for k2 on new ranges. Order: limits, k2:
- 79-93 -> 1.48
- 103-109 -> 1.82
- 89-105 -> 1.66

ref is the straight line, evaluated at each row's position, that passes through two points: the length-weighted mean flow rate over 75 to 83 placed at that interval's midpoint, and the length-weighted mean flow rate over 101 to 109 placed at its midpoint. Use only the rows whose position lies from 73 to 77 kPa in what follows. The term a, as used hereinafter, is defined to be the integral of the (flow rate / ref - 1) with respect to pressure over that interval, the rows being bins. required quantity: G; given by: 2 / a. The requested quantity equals 1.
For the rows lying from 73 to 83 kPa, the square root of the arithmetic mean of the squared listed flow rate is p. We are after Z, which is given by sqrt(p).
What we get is 5.6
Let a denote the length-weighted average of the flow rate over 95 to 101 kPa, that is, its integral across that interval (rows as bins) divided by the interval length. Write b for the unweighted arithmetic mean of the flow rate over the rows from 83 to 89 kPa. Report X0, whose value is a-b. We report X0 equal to 27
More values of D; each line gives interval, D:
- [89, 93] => 3.9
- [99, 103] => 4.2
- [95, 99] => 4.1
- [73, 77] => 3.5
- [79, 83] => 3.4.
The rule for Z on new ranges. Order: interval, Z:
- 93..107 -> 8.0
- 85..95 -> 6.7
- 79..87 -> 5.7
